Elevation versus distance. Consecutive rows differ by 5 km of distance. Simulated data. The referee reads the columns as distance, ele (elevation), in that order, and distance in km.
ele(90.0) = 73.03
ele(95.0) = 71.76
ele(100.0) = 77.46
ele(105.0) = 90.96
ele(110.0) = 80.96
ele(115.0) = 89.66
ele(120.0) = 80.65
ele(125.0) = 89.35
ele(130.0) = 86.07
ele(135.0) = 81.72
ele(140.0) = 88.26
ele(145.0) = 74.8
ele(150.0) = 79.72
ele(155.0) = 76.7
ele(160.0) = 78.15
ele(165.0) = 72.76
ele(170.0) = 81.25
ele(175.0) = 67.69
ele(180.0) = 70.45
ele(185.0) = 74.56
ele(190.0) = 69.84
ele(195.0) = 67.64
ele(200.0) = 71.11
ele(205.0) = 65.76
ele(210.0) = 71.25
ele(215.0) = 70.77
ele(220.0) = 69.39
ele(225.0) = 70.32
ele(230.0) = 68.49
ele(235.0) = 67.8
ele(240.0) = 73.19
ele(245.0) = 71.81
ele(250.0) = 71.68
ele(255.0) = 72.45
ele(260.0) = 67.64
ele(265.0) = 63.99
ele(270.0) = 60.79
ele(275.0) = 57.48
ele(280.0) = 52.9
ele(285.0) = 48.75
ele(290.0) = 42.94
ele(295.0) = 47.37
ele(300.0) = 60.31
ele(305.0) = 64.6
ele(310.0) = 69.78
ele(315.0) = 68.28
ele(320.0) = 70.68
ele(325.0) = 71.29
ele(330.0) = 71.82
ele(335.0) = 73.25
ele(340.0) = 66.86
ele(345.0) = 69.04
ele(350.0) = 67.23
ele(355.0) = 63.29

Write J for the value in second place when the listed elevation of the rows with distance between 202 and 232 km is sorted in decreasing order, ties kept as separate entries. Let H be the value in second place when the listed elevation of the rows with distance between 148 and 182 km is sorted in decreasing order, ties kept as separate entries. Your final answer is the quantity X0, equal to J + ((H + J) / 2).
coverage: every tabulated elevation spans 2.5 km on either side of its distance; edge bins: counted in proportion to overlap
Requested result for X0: 146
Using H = 79.72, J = 70.77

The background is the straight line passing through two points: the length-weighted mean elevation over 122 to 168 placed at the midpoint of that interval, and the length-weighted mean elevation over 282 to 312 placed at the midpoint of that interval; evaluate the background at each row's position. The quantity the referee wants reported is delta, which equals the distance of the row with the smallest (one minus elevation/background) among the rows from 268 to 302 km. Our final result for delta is 300.0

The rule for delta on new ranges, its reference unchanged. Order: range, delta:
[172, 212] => 210.0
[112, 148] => 140.0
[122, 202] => 140.0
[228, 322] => 320.0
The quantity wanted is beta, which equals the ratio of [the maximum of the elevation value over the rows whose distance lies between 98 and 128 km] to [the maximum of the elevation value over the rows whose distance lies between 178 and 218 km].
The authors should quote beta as 1.22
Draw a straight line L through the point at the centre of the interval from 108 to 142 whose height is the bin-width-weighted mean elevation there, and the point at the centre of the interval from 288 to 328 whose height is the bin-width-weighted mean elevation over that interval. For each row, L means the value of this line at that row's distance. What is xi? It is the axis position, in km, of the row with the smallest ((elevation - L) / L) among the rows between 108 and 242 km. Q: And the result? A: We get 175.0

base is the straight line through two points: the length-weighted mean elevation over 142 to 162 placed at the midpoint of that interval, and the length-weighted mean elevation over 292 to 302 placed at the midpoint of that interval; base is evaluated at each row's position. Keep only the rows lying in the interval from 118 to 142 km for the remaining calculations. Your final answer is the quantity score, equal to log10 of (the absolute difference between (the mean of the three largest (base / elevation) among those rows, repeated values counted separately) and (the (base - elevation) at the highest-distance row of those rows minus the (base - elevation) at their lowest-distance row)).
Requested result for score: 1.08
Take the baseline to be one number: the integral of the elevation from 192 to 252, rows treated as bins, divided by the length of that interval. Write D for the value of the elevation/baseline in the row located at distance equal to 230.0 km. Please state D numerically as 0.98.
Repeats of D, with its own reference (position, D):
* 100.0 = 1.11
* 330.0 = 1.03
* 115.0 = 1.28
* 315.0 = 0.98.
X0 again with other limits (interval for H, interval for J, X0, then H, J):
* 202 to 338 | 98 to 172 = 171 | 73.19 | 89.66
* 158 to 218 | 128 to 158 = 168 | 78.15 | 86.07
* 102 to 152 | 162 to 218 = 157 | 89.66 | 74.56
